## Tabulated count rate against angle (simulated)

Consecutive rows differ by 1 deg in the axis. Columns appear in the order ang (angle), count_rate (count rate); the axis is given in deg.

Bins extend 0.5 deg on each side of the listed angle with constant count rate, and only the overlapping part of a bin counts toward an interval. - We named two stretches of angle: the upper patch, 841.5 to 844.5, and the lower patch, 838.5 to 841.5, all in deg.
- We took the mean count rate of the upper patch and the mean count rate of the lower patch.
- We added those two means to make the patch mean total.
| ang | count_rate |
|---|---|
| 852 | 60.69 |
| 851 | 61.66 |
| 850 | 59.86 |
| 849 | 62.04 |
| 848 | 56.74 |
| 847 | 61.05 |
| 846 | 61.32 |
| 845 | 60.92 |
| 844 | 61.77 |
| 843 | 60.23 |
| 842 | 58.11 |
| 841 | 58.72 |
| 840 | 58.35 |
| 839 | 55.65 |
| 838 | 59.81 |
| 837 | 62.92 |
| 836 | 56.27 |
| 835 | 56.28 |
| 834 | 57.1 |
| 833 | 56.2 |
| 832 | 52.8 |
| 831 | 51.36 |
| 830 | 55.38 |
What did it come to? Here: 118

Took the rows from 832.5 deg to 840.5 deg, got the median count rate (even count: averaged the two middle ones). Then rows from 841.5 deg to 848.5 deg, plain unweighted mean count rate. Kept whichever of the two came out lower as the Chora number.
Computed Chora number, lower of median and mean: 56.7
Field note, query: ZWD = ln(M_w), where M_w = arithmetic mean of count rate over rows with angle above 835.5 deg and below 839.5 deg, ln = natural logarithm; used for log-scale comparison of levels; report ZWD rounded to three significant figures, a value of 4.07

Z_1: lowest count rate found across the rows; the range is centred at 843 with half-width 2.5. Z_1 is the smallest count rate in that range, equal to 58.11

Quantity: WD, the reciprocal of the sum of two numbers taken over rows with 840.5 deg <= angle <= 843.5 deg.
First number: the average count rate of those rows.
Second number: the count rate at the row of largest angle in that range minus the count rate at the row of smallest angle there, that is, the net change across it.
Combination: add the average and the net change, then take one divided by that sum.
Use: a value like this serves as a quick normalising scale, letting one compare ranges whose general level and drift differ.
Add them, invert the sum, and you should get 0.0165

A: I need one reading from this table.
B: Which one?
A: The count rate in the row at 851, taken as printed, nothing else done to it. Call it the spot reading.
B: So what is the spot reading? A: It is 61.66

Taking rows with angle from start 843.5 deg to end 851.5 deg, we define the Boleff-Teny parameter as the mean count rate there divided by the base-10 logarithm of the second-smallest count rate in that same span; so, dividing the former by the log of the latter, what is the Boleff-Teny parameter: 34.1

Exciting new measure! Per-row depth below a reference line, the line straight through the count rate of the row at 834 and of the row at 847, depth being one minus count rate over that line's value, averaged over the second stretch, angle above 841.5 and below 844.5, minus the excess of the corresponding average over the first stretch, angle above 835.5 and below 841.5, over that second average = 0.00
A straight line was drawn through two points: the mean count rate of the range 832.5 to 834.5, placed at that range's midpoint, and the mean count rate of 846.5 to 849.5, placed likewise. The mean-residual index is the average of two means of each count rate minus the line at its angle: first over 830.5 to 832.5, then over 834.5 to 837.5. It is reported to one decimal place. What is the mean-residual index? -1.4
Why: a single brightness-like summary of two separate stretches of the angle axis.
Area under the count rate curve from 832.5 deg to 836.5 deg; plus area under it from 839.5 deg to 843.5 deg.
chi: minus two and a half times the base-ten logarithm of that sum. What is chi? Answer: -6.66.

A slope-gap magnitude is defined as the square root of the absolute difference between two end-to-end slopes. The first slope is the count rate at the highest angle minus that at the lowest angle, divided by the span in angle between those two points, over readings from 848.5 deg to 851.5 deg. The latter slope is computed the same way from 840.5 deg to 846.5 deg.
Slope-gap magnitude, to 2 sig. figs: 0.84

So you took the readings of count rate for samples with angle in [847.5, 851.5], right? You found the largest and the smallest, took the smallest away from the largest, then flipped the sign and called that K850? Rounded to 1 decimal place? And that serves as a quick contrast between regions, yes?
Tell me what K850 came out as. -5.3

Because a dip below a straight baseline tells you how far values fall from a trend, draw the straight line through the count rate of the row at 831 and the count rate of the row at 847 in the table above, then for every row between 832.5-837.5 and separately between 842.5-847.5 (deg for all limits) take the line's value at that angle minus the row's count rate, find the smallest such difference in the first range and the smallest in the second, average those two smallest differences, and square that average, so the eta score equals 27.4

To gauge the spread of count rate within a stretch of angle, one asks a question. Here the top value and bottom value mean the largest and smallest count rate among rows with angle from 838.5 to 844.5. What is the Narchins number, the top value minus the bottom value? 6.1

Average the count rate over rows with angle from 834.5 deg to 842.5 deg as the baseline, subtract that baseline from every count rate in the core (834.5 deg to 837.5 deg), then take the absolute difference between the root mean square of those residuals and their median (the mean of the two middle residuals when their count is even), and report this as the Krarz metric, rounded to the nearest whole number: 5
